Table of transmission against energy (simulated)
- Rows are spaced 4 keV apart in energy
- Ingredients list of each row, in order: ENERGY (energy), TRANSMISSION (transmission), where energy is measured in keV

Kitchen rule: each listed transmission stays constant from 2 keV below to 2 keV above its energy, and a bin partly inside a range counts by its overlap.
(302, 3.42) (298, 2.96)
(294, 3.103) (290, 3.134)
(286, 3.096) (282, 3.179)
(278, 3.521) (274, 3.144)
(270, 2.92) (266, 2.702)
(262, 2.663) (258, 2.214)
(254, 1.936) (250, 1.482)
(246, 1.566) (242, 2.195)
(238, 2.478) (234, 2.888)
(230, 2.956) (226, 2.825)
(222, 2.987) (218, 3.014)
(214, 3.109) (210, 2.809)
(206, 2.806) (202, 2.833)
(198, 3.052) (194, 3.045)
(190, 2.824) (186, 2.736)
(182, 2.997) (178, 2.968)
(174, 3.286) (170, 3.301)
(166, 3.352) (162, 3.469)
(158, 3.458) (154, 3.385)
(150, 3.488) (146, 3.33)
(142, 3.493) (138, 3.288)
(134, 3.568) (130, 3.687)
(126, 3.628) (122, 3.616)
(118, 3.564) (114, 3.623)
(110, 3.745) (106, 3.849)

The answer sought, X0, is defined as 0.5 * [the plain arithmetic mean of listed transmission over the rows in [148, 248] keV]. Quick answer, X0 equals 1.48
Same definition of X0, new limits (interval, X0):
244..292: 1.31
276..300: 1.58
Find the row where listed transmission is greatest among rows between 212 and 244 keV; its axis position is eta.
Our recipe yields 214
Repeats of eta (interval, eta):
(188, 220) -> 214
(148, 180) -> 150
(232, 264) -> 234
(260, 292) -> 278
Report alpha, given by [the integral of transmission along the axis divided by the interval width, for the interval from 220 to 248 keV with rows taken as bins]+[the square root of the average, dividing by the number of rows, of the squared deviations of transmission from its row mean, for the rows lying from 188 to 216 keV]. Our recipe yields 2.7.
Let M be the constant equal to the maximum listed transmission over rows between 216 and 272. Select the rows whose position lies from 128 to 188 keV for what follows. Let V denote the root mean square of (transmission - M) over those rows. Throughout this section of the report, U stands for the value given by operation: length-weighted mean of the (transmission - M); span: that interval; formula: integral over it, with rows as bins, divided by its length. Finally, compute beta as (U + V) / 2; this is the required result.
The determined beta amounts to 0.35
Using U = 0.3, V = 0.4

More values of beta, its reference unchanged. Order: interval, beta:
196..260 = 0.12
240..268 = 0.05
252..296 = 0.16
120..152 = 0.51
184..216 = 0.03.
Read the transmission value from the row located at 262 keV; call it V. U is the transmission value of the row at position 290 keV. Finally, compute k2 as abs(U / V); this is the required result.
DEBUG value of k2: 1.2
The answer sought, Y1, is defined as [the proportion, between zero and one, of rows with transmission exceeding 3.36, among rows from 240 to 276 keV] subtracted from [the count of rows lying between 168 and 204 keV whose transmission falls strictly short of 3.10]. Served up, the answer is 7.0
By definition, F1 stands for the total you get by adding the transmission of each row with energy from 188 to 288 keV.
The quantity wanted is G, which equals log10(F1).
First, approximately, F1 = 68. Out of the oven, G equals 1.83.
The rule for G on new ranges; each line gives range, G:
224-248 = 1.17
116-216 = 1.91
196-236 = 1.47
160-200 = 1.49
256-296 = 1.47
